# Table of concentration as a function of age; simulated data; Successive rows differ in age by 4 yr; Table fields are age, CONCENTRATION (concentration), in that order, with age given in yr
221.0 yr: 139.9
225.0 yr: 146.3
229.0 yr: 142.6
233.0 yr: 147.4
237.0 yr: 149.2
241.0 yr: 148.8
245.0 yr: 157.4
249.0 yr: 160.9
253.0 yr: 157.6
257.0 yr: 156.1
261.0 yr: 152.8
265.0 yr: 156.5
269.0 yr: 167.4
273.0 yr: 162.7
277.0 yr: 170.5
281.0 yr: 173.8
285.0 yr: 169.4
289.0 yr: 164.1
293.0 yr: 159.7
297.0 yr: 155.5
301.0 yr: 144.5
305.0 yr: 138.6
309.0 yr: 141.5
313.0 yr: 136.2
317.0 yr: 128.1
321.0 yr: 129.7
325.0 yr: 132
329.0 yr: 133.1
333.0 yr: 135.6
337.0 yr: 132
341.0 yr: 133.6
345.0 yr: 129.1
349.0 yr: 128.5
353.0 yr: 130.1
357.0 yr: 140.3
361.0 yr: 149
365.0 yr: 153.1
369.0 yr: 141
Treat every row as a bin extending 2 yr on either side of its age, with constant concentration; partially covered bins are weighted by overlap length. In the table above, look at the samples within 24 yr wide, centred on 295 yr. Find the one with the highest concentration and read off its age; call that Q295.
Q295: 285.0 yr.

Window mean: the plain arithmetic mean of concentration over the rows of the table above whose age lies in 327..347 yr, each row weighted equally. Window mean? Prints 133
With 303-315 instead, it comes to 139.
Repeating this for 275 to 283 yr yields 172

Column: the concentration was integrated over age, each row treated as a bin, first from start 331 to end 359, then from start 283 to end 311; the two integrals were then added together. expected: 8010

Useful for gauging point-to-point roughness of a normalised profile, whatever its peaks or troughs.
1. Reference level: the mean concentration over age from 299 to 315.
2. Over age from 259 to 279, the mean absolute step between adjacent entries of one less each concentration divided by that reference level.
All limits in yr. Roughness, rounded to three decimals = 0.048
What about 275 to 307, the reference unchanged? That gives 0.039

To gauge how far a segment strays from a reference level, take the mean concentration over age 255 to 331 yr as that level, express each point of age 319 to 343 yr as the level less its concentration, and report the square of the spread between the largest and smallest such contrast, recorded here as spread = 35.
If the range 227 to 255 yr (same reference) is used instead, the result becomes 335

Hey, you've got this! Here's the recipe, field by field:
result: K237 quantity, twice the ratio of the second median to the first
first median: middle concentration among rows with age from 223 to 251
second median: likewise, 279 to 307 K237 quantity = 2.15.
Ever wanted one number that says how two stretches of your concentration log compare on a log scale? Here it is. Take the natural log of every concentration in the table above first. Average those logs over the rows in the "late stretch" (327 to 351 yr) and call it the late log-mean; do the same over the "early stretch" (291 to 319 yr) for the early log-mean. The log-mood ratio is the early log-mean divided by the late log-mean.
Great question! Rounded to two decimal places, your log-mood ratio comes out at 1.02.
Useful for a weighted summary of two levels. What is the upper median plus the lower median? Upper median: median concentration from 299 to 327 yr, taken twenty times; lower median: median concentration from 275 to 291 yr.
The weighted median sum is 2894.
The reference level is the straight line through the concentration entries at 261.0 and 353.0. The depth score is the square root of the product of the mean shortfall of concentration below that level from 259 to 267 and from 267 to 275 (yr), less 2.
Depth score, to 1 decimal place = 3.9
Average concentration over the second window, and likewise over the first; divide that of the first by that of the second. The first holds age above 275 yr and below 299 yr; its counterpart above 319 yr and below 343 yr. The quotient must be 1.25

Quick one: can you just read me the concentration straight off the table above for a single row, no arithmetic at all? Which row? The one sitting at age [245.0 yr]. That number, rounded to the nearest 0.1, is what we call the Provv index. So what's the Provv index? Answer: 157.4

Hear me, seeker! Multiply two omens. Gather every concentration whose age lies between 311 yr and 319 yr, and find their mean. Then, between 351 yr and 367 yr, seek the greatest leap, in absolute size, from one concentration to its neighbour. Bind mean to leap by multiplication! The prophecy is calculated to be 1348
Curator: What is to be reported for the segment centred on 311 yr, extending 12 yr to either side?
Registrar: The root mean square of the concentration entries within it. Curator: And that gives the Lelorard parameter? 137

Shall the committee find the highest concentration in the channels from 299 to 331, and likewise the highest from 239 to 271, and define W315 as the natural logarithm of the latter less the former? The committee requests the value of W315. 3.1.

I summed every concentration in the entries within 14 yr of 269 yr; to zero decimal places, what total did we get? 1140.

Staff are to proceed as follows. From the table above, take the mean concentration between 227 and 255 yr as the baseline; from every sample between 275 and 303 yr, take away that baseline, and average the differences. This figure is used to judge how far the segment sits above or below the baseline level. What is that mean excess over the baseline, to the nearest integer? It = 11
